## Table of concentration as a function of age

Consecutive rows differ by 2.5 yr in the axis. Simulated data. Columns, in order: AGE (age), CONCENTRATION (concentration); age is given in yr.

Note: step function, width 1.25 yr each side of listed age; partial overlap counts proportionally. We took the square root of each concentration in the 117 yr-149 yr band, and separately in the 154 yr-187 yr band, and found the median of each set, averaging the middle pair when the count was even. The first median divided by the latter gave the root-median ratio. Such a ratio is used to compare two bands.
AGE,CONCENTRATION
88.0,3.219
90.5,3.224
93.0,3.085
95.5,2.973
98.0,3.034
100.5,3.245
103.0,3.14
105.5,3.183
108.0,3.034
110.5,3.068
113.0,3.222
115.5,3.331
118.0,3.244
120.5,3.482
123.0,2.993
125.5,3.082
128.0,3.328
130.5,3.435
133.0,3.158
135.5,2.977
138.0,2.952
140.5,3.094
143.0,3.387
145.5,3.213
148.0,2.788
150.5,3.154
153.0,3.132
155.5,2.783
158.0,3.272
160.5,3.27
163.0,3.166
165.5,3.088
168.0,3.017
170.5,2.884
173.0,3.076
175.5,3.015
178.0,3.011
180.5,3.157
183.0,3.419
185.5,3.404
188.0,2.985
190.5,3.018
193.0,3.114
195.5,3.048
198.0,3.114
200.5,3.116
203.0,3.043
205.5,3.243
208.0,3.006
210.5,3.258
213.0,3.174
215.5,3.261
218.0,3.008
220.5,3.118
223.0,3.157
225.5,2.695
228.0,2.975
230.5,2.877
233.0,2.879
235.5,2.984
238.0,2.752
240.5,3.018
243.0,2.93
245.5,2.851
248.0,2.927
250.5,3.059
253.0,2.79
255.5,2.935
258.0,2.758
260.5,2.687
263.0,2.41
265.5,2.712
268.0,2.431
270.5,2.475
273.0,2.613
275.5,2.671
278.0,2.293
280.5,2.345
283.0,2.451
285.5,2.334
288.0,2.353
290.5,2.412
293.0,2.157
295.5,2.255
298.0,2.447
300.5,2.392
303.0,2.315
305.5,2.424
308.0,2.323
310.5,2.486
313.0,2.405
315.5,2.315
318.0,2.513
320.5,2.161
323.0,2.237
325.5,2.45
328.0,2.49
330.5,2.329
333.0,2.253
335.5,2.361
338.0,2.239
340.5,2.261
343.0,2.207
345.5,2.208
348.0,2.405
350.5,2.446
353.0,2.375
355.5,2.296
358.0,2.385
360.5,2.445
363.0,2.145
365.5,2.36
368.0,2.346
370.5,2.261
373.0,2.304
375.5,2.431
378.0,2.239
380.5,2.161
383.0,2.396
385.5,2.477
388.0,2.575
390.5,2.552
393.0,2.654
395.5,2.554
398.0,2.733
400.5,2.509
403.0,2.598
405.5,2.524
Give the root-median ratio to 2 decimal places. 1.01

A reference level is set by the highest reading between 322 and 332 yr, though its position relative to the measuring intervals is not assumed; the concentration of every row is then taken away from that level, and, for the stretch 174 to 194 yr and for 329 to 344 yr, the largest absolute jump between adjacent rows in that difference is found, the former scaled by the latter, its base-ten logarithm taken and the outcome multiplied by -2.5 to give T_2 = -1.3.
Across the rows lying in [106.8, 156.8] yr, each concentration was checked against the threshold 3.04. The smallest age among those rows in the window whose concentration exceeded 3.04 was 110.5 yr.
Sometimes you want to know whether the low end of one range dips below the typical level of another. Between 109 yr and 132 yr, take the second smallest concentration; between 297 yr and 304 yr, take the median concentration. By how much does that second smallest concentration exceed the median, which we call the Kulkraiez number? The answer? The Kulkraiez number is 0.68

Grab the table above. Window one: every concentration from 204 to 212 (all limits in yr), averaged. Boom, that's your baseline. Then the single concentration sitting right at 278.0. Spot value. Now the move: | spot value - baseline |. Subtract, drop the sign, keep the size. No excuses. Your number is 0.9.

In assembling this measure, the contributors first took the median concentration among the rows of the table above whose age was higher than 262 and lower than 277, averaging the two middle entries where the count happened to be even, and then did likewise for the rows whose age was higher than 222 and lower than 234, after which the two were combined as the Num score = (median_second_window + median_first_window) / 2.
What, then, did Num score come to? 2.71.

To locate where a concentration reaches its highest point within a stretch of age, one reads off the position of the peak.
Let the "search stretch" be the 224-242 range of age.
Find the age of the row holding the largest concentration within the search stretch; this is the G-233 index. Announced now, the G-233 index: 240.5 yr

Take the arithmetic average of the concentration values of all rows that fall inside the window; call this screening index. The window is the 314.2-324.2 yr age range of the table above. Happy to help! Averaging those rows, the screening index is 2.31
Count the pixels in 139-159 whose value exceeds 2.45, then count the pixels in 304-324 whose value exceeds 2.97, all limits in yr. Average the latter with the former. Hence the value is 4.0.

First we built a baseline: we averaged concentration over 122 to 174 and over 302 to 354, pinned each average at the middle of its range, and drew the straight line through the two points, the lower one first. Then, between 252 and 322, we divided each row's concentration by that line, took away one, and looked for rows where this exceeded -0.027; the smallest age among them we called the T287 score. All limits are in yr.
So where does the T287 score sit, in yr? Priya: 253.0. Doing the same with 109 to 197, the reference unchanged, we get 113.0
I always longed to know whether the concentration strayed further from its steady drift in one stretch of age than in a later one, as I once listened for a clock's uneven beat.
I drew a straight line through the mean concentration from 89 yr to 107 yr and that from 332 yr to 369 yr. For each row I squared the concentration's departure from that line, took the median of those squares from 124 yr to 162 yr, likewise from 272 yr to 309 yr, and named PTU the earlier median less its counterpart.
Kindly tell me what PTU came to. 0.017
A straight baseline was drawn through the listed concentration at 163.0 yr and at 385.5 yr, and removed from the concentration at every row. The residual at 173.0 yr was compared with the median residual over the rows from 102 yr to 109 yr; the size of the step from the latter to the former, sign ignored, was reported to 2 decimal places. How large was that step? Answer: 0.15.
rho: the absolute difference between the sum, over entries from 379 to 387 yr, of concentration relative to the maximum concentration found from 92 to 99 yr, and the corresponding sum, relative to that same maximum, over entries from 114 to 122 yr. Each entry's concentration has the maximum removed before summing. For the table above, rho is 3.0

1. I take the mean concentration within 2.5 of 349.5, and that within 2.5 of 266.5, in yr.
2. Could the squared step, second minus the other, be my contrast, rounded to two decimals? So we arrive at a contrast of 0.02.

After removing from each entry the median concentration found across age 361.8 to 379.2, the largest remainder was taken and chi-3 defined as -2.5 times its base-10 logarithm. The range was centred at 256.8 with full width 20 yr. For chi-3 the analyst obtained 0.31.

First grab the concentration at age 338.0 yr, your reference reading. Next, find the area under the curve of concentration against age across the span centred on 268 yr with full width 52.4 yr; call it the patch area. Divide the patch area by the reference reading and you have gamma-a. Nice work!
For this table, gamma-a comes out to 61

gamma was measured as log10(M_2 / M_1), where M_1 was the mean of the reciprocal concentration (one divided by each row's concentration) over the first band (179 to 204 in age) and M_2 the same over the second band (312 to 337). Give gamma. 0.126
